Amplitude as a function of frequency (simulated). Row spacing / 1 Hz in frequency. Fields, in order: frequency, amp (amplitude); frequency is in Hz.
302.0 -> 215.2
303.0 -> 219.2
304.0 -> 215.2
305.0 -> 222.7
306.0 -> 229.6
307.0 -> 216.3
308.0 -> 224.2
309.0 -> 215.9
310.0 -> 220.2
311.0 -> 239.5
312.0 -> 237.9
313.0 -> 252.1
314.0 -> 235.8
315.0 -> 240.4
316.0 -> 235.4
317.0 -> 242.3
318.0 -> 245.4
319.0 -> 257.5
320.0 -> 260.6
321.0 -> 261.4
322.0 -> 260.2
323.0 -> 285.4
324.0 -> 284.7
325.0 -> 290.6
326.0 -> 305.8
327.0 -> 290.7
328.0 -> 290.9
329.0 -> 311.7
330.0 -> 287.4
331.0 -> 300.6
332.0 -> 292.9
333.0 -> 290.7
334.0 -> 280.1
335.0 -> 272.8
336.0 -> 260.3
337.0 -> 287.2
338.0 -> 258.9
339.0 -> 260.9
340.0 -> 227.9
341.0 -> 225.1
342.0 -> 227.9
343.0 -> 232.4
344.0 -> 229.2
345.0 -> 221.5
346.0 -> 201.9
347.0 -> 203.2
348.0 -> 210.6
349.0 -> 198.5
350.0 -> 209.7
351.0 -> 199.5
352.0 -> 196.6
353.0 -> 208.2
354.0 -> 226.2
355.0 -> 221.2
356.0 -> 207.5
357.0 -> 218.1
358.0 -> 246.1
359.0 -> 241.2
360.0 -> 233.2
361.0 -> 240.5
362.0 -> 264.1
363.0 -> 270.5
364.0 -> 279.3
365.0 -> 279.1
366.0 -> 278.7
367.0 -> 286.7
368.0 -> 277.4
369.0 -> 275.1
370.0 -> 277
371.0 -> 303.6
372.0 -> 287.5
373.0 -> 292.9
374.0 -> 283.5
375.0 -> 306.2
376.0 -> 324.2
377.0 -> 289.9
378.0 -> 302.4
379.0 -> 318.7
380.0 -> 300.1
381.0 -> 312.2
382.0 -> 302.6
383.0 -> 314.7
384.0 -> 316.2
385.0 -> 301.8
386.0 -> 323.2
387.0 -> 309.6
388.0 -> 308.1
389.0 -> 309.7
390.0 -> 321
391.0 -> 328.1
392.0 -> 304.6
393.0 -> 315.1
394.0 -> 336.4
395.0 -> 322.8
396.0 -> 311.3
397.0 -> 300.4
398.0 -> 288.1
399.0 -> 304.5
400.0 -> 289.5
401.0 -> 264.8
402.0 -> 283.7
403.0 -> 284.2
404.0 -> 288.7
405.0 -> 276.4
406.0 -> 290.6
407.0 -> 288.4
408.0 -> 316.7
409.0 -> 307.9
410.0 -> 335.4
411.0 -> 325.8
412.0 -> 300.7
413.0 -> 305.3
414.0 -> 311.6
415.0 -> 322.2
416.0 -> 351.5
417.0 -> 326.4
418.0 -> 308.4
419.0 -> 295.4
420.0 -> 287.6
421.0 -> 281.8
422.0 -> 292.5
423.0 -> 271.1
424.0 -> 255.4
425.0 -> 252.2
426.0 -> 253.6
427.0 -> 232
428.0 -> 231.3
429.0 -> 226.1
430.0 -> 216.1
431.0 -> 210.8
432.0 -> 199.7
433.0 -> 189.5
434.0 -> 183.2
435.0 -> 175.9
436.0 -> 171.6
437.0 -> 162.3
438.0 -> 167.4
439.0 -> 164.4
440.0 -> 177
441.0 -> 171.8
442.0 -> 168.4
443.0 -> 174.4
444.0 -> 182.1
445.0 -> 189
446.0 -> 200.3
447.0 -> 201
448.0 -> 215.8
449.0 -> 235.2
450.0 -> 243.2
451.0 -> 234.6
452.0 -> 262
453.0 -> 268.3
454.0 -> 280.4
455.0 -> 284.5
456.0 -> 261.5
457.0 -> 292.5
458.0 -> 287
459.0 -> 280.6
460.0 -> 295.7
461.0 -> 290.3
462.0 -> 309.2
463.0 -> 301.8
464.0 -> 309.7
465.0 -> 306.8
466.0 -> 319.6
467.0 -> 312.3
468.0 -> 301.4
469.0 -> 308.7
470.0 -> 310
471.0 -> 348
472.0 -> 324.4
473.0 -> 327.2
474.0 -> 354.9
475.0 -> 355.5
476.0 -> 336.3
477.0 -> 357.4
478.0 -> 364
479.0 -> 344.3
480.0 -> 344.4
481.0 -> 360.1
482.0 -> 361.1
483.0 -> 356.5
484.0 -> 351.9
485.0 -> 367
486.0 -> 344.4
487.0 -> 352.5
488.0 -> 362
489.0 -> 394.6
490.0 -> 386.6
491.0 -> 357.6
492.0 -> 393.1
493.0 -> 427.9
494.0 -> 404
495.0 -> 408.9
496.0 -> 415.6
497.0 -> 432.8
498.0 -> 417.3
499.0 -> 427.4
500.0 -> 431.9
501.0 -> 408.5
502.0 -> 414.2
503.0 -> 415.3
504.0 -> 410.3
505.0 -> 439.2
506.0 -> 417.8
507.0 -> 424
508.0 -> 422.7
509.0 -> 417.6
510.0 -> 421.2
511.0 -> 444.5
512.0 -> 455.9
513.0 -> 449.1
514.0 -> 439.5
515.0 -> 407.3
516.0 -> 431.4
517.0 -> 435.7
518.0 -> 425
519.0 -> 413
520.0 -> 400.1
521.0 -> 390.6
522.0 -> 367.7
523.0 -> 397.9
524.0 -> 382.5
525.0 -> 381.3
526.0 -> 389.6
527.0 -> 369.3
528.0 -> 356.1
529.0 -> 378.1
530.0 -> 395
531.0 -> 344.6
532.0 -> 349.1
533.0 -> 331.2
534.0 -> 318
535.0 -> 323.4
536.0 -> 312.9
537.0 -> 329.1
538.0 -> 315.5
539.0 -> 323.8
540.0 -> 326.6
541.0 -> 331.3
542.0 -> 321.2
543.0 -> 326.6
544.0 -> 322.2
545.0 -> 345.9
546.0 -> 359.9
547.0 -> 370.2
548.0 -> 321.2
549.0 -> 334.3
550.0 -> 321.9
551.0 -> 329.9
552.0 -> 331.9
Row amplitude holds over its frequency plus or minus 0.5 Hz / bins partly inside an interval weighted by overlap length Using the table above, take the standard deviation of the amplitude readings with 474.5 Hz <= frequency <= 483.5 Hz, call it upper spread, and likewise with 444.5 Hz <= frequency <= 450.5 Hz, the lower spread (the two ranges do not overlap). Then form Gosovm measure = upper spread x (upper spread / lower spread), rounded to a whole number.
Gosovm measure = 4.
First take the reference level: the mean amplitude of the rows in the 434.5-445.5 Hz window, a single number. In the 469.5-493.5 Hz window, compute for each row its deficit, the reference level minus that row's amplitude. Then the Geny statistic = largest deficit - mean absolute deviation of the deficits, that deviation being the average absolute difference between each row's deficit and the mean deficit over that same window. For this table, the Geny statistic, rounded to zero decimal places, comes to -153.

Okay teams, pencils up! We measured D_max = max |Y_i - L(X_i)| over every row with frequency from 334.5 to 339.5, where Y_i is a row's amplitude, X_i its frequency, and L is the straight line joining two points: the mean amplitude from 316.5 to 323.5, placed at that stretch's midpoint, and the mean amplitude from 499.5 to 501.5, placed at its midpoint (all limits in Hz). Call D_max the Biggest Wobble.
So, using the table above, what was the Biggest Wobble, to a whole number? 16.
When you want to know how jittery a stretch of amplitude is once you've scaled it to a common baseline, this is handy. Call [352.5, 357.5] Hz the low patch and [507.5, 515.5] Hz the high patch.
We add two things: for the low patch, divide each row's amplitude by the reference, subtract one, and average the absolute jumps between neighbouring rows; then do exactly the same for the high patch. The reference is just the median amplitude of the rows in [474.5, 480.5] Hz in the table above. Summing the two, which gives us 0.071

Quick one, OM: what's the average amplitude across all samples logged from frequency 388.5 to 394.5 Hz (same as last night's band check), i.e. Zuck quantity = 319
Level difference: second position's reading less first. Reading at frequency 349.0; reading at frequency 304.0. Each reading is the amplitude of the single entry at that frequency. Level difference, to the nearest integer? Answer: 17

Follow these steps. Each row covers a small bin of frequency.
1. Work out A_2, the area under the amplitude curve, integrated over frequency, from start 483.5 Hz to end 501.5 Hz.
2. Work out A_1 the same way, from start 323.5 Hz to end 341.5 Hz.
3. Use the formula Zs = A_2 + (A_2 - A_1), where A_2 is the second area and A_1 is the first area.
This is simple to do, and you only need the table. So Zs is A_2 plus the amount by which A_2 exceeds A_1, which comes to 9149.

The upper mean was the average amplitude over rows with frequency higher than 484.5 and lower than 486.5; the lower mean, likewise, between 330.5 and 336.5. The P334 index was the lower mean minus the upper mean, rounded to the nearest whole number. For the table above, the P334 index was -73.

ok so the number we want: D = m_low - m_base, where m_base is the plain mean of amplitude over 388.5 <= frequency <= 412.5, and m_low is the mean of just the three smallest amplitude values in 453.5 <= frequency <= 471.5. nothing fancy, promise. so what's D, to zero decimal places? -30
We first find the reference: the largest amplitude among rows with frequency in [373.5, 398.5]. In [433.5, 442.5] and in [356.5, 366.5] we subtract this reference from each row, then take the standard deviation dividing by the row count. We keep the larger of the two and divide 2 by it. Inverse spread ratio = 0.10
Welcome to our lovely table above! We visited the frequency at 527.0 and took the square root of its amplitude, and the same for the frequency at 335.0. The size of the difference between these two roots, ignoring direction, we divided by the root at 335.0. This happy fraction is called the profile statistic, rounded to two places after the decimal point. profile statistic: 0.16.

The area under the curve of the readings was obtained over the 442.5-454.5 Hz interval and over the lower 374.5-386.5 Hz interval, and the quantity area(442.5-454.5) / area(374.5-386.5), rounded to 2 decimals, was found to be 0.72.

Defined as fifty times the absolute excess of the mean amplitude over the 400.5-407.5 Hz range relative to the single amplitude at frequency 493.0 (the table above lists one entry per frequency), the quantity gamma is 7275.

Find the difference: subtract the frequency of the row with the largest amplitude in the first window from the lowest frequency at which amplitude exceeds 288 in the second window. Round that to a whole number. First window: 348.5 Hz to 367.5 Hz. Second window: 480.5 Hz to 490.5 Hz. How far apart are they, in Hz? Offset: 114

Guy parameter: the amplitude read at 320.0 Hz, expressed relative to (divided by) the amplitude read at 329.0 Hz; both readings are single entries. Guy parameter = 0.84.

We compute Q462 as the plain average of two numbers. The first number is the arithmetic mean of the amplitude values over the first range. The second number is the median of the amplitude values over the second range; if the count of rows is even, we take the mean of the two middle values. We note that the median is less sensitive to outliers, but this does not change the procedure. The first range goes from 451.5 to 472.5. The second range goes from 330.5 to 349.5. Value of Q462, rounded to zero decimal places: 265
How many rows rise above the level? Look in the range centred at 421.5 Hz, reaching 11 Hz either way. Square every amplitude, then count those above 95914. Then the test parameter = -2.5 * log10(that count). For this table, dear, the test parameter -1.7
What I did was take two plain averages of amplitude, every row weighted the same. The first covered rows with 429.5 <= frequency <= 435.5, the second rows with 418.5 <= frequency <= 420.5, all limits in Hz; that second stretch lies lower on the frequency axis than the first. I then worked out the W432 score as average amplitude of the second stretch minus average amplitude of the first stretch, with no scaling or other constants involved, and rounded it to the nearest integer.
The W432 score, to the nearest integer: 96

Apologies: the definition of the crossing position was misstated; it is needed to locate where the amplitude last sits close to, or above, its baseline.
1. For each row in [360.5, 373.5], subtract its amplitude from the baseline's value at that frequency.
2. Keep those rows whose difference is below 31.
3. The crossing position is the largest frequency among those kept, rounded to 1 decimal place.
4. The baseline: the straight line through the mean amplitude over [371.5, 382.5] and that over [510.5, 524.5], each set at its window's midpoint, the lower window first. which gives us 373.0 Hz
